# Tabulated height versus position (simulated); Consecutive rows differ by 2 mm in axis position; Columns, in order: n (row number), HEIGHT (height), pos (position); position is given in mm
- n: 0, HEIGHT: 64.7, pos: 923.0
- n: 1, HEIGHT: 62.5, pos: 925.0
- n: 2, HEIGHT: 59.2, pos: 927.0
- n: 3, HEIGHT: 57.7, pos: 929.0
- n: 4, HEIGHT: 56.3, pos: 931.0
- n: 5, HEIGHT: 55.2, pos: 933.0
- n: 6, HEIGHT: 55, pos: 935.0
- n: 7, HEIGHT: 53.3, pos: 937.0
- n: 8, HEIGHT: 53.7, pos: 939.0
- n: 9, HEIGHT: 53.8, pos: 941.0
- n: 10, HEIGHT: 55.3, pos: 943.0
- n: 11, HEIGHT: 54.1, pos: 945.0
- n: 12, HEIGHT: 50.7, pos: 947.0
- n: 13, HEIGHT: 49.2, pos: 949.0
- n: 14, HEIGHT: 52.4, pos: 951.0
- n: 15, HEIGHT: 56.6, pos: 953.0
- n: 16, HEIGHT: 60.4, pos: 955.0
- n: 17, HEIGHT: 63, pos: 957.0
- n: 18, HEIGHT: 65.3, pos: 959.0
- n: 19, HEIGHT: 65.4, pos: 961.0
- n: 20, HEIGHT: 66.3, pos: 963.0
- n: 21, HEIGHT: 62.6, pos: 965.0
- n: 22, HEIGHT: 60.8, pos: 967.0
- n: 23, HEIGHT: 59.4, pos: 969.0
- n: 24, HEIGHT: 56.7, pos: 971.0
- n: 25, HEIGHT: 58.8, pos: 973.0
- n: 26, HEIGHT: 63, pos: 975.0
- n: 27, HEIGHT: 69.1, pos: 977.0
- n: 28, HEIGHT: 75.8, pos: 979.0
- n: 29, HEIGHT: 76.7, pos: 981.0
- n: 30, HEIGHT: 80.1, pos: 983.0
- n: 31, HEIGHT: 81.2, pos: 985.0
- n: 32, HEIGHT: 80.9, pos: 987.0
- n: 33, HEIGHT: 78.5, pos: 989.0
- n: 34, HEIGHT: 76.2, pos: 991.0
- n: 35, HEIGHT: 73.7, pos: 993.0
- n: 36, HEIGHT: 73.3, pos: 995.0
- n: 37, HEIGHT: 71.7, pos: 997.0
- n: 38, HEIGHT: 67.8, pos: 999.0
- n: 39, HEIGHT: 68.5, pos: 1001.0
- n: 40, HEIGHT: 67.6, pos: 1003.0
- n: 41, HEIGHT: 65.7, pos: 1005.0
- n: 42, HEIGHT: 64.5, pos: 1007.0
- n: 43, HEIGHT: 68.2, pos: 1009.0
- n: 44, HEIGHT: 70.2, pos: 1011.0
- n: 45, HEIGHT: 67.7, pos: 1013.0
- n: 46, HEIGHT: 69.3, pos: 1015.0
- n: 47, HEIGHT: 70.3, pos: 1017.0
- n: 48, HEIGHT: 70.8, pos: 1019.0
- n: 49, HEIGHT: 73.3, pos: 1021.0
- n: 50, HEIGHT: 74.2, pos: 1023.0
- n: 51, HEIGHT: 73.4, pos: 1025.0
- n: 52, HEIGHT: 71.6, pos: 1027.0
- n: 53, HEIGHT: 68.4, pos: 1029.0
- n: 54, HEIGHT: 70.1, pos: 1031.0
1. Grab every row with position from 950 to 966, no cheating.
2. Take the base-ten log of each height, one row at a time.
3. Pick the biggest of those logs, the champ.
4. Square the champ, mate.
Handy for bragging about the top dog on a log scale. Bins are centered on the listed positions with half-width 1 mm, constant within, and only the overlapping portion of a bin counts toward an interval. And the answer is 3.32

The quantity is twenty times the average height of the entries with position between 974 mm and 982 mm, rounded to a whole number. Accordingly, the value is 1423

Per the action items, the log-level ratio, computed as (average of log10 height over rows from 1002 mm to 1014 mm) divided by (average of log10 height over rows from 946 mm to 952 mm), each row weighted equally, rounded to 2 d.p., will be 1.07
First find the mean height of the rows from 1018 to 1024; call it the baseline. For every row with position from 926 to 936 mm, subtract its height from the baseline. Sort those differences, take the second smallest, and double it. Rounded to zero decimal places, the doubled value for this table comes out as 30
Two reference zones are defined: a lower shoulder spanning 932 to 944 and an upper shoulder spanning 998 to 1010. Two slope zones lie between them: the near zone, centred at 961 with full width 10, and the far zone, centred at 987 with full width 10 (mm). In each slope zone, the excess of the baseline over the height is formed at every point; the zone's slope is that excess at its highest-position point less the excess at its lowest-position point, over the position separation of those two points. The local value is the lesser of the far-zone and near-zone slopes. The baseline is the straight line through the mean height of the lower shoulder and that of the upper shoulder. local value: 0.24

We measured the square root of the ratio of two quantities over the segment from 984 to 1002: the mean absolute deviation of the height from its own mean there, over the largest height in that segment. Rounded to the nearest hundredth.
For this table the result 0.22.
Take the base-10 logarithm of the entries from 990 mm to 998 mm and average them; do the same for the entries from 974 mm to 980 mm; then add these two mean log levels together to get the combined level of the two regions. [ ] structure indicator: 3.71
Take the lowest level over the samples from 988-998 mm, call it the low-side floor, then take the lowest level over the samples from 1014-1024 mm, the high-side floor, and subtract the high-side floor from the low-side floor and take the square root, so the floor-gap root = 1.55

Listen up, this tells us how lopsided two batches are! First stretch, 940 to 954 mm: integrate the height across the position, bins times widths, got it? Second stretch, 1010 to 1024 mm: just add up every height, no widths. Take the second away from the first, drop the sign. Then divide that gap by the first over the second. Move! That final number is 165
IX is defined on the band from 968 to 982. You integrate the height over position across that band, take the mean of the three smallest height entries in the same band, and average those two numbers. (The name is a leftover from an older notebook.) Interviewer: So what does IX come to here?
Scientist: 489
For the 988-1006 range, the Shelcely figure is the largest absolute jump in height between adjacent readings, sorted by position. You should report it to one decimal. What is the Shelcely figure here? 3.9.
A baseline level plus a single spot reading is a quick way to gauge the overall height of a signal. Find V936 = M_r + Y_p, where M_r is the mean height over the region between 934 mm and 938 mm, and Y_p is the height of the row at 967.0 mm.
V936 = 115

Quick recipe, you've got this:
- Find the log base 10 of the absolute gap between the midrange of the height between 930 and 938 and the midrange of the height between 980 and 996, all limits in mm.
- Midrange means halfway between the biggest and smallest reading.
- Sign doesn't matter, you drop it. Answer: 1.4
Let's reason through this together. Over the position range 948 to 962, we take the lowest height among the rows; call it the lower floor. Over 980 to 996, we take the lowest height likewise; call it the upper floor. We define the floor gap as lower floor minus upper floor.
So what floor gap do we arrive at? -24.1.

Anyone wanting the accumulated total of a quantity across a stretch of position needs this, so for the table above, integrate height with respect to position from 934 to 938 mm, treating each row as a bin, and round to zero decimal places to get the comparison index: 217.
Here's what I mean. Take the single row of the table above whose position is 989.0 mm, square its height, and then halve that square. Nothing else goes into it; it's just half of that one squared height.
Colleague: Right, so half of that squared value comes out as 3081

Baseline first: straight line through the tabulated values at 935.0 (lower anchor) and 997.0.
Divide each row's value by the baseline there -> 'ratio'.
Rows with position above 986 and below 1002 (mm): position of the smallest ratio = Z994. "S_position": 999.0 mm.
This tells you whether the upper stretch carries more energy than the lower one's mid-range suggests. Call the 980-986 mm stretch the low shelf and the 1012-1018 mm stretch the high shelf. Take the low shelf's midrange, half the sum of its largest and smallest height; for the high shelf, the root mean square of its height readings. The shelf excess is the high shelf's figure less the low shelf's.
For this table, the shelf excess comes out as -10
